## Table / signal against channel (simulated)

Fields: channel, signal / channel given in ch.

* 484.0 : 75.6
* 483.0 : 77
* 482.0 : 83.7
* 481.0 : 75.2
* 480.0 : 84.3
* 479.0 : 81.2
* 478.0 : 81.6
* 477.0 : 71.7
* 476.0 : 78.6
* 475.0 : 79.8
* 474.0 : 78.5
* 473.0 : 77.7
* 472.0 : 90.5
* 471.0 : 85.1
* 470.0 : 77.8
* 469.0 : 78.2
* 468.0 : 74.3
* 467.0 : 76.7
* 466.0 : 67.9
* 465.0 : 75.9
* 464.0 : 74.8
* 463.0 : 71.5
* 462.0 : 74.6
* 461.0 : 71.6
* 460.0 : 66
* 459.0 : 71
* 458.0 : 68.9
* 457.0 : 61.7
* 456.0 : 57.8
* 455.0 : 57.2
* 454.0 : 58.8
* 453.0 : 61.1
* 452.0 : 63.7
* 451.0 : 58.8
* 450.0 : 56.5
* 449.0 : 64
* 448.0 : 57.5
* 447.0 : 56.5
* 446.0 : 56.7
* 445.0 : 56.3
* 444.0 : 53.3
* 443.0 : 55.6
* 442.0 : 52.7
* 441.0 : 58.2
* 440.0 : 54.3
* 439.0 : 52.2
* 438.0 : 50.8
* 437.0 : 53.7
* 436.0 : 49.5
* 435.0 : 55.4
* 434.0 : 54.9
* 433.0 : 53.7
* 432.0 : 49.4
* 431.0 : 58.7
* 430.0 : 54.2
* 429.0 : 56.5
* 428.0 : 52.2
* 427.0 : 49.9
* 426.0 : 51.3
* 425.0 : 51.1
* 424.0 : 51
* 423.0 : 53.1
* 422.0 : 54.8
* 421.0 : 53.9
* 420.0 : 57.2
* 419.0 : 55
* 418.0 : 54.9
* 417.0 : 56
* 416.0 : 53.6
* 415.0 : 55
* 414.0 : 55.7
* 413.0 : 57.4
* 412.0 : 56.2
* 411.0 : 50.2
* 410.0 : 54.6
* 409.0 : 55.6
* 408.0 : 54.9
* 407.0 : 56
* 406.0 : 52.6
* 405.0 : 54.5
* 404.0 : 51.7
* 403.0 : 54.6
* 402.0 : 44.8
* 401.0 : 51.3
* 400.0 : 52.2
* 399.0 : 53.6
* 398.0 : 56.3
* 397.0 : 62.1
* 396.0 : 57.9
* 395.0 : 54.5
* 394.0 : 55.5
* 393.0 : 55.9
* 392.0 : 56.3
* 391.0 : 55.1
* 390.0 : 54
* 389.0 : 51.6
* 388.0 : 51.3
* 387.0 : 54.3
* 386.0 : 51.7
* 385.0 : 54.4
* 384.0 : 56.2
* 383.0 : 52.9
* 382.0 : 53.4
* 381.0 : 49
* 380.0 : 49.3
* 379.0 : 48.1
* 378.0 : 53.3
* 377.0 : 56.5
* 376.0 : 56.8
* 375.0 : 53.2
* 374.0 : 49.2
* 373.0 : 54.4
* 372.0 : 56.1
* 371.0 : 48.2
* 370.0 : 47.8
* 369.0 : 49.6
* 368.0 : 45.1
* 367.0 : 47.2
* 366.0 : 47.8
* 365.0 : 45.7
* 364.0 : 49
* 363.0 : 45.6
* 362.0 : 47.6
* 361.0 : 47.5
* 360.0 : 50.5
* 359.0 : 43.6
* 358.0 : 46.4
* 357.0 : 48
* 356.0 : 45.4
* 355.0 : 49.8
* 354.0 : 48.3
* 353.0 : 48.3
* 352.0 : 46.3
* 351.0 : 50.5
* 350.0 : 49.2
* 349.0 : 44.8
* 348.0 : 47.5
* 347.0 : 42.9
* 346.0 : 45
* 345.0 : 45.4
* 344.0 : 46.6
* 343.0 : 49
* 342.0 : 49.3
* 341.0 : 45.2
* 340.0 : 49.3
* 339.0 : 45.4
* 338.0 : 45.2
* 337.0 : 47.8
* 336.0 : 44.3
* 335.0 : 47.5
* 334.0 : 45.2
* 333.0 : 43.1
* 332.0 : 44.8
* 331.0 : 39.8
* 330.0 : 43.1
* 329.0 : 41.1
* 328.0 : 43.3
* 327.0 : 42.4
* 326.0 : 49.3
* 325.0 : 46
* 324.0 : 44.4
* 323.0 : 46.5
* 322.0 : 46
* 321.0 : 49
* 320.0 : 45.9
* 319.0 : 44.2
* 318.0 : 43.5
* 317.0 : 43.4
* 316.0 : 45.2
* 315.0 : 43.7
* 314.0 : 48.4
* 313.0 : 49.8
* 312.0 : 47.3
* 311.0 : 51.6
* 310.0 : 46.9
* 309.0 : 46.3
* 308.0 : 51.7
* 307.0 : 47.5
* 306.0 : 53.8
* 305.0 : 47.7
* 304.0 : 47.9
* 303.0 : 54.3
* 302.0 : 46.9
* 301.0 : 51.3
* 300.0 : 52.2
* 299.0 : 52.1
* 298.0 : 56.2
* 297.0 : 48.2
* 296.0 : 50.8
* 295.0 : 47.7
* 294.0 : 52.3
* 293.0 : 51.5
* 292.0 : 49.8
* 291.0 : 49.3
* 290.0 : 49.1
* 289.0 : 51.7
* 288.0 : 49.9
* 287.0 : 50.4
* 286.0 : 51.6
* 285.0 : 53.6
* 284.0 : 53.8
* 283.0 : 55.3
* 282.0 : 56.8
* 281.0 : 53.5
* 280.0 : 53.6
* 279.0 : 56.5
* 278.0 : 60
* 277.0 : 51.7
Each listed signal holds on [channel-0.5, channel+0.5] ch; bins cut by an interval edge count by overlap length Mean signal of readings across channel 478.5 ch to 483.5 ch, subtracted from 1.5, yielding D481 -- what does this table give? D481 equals -79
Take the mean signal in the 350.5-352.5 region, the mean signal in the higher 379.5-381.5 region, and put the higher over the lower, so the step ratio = 1.02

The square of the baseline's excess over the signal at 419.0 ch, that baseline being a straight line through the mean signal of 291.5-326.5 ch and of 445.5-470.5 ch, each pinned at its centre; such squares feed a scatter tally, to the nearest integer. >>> 45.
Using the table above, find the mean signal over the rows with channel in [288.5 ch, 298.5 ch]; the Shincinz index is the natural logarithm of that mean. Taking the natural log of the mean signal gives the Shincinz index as 3.93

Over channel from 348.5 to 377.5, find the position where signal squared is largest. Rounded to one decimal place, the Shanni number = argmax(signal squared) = 376.0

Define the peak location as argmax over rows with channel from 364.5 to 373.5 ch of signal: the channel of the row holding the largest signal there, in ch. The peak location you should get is 372.0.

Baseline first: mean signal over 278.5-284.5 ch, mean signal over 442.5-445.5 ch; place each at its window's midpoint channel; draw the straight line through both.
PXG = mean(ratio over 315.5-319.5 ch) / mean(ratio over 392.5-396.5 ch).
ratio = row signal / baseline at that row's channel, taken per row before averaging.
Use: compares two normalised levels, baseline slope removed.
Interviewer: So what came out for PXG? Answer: 0.79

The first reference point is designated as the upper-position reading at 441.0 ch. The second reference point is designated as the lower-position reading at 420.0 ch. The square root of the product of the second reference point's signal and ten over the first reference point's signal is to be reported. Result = 3.1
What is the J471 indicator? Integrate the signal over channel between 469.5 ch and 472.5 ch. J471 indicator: 253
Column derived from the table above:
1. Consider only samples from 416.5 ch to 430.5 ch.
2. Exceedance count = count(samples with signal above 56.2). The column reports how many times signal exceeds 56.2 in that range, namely 2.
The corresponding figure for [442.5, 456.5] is 12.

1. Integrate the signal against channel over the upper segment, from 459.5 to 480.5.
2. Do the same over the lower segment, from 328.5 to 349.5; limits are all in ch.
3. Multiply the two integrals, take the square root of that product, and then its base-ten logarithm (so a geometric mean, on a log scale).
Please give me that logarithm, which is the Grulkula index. 3.09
